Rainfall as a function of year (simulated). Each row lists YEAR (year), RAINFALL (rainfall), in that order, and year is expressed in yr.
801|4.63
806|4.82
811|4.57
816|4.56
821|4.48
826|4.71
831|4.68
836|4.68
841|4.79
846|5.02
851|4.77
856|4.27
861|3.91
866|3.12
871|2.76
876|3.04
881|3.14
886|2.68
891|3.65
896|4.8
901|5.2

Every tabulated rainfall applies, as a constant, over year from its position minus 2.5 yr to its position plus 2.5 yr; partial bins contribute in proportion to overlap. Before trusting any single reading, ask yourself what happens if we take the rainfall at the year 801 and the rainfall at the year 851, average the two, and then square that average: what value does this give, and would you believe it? 22.1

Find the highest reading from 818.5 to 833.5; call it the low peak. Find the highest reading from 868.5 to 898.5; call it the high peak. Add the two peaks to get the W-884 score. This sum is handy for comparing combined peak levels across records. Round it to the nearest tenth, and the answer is 9.5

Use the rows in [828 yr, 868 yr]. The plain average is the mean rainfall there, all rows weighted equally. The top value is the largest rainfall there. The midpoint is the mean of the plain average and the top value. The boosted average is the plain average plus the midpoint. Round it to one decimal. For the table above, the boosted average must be 9.1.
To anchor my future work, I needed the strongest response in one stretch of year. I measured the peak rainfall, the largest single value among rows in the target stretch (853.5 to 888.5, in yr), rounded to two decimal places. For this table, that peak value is 4.27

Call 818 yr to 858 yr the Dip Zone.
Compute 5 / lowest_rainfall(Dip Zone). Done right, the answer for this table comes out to 1.2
